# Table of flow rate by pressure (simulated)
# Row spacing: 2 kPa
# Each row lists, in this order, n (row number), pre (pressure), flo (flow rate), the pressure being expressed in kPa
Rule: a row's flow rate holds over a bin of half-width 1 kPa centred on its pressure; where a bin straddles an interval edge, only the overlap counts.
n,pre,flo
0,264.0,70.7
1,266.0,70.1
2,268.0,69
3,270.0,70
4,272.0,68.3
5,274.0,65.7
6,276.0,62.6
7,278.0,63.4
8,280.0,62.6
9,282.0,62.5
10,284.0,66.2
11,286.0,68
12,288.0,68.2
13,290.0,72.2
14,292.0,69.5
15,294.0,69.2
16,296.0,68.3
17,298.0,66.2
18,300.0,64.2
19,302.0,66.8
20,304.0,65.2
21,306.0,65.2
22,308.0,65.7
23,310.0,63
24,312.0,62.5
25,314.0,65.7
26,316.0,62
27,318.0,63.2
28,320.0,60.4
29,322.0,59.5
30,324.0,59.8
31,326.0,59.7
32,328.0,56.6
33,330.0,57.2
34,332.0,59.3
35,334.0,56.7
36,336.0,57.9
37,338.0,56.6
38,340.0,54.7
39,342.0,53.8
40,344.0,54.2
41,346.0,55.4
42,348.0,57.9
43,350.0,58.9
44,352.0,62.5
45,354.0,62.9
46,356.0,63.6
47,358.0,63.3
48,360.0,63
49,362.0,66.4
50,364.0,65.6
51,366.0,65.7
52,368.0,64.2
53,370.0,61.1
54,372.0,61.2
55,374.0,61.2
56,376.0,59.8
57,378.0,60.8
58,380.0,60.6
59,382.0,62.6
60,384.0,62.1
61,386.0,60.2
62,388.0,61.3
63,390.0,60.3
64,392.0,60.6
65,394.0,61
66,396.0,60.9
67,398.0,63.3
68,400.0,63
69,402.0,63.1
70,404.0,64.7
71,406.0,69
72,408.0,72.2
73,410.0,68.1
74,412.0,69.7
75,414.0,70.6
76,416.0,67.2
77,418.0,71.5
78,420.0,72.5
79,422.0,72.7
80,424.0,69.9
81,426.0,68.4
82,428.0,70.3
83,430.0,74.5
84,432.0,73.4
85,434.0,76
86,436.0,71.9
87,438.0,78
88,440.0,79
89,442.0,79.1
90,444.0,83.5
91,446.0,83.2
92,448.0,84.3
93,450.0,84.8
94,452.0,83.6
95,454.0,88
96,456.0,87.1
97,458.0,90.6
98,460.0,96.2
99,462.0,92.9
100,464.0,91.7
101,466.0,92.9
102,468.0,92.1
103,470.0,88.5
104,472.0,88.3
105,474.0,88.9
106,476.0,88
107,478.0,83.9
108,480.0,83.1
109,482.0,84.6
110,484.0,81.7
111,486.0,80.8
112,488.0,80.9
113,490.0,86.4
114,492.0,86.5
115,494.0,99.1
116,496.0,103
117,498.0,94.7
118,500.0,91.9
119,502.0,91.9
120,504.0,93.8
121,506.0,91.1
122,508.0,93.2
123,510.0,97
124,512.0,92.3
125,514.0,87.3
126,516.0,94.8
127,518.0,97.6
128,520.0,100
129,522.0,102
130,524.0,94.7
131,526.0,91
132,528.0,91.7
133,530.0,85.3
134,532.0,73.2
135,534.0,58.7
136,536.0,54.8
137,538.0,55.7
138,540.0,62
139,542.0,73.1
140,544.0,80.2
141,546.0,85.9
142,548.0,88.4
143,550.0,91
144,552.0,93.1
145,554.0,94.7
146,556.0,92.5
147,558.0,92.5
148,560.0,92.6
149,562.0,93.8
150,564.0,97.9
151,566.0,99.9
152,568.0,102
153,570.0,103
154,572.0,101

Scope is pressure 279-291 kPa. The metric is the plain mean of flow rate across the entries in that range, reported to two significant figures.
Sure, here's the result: 67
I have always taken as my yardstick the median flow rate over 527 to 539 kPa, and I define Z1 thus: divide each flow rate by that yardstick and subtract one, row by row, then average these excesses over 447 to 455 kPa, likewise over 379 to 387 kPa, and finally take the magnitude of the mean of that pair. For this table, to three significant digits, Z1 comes 0.111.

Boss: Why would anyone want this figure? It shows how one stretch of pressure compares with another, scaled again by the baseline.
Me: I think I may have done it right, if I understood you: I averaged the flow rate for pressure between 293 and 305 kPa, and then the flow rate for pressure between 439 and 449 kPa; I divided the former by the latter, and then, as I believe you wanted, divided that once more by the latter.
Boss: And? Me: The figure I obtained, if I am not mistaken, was 0.0100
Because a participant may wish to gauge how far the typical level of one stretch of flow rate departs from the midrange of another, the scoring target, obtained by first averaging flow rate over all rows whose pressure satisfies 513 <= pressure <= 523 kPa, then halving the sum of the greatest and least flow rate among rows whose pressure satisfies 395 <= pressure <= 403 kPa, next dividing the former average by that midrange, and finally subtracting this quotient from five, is 3.4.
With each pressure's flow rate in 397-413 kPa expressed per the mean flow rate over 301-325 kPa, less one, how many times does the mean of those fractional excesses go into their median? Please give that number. 0.93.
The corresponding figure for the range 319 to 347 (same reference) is 1.05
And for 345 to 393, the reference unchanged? 1.30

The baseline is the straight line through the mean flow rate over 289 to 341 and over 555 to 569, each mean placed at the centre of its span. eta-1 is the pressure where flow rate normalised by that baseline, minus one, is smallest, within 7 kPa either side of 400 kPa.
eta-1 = 396.0 kPa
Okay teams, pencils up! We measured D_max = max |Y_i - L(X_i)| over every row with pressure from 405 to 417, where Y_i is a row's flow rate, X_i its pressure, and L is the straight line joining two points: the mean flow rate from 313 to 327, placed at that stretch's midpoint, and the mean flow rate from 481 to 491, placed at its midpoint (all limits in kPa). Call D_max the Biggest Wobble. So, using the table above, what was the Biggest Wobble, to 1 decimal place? 6.7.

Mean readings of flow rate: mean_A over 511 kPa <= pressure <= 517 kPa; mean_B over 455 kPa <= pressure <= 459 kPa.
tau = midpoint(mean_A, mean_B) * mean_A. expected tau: 8246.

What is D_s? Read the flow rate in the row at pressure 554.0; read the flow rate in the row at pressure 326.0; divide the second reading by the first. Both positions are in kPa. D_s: 0.63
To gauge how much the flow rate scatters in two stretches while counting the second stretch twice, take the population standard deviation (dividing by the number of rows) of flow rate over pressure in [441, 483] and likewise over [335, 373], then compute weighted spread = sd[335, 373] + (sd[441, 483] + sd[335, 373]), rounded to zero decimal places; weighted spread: 12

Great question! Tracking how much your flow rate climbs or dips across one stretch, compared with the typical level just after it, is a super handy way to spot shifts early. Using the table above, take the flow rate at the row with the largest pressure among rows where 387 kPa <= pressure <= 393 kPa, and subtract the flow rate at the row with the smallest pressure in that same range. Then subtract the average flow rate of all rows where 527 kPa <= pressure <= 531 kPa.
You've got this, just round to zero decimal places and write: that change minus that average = -89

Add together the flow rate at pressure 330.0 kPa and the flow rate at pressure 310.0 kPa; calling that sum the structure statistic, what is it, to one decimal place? 120.2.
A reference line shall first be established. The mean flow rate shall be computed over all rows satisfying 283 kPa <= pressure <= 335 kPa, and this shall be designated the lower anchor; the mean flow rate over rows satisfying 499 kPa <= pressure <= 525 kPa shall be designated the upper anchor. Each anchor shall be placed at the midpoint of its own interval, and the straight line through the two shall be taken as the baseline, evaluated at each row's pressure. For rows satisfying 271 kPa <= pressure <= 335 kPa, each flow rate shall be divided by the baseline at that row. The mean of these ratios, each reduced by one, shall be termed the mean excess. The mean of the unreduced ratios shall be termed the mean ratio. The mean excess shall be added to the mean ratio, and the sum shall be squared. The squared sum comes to 1.1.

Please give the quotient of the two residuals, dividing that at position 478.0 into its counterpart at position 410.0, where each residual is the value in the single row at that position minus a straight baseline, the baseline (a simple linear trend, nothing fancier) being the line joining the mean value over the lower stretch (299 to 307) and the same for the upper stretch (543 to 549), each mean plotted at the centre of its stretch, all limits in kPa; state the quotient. -1.3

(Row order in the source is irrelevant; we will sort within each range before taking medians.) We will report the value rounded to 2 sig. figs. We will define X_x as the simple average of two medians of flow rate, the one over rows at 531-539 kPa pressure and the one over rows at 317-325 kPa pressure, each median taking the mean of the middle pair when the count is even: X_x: 59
